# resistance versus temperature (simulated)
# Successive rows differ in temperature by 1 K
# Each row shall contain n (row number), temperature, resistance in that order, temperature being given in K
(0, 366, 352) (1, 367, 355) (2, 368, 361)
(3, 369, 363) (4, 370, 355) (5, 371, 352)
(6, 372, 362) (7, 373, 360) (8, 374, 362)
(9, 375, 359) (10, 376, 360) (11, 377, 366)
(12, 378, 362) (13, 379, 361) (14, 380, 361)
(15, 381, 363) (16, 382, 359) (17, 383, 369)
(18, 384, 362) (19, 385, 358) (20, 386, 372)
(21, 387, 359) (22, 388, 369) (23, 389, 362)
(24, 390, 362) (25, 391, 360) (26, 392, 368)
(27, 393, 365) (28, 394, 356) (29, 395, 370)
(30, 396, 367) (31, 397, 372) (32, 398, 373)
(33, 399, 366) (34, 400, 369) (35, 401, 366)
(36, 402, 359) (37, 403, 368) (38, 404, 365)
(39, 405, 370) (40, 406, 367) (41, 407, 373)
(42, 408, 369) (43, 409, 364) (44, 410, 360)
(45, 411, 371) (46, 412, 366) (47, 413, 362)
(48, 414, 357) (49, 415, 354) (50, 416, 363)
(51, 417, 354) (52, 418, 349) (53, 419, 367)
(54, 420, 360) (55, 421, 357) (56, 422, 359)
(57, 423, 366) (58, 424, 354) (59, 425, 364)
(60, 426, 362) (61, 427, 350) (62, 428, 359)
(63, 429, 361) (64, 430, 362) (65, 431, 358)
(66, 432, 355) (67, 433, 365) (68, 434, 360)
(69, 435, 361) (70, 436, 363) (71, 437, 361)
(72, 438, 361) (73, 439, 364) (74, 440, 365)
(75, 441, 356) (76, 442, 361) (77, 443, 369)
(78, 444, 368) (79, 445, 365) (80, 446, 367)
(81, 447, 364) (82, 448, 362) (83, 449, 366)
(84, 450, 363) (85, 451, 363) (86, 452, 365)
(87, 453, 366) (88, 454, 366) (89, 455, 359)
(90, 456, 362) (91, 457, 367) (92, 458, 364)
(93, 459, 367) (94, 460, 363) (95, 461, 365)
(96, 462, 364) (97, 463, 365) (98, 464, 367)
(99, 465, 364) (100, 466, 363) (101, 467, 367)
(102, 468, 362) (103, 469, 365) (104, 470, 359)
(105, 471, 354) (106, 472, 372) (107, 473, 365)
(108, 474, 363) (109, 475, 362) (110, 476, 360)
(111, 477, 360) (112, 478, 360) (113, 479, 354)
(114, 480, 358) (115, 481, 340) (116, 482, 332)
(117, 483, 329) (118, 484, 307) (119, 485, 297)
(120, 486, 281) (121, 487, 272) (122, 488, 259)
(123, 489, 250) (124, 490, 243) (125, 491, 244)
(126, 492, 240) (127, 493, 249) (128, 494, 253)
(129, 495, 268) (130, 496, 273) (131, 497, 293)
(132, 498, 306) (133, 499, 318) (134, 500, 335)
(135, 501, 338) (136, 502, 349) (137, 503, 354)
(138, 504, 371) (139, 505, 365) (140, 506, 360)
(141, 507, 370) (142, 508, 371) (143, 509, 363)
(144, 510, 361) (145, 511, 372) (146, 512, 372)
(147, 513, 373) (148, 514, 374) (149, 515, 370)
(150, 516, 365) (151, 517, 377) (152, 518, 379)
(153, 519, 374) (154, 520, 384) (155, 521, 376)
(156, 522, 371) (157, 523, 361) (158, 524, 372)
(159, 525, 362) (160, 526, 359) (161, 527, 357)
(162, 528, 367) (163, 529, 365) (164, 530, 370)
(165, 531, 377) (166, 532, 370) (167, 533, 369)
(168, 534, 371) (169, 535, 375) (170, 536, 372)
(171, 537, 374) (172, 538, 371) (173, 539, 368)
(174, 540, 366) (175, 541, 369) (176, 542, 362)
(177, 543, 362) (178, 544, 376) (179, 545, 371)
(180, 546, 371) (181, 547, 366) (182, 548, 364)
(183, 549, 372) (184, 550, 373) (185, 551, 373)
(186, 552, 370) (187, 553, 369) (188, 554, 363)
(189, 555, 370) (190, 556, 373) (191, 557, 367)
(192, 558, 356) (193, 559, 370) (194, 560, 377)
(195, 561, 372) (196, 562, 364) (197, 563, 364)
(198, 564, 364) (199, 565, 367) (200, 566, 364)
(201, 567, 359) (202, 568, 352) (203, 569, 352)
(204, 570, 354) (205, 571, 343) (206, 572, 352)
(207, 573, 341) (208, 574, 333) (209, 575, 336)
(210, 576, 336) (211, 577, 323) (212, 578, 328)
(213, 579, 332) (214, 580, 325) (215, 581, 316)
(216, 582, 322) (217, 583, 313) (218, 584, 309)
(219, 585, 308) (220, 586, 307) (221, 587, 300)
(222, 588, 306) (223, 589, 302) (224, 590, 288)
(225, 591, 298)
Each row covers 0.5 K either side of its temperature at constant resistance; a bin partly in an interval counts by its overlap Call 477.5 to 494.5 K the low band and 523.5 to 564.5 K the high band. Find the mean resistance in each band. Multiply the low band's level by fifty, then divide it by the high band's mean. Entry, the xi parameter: 39.7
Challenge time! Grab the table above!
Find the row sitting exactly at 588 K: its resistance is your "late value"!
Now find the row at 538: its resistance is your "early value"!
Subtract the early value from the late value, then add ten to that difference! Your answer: -55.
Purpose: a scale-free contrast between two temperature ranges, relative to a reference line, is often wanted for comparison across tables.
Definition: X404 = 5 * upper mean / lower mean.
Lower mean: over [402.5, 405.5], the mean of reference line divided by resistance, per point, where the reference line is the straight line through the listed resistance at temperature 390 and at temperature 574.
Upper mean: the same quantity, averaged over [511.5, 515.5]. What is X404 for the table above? 4.70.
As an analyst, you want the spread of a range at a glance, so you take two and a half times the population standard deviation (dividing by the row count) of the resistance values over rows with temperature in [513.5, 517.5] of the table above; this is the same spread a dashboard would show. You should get 11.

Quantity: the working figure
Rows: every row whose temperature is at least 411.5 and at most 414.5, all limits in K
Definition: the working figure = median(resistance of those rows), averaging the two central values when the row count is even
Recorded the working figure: 362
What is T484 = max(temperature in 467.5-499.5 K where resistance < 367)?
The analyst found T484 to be 499 K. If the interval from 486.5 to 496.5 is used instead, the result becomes 496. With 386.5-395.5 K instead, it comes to 394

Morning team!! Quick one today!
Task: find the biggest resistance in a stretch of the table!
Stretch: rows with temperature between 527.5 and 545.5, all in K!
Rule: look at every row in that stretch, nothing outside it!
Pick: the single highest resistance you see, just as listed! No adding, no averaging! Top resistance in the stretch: 377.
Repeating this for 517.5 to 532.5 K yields 384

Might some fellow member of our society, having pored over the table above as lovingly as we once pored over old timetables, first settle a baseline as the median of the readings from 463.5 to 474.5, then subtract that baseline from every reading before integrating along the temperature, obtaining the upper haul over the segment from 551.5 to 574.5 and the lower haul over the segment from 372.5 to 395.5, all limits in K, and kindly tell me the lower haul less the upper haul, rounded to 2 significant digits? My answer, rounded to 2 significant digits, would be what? 49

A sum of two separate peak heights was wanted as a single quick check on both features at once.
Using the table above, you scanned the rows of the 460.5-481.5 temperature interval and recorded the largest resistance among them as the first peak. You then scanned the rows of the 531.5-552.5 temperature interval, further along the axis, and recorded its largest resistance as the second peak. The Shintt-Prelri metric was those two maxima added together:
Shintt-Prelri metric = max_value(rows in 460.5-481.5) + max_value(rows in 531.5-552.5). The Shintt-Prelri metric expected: 748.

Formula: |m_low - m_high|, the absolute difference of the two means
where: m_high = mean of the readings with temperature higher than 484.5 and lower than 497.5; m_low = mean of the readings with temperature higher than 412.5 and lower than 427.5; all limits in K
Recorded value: 95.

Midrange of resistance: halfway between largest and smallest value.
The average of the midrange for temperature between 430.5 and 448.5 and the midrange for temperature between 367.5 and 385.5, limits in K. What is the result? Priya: 361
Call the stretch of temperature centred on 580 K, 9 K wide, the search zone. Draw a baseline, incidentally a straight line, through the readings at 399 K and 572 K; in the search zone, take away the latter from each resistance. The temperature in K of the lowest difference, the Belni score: 584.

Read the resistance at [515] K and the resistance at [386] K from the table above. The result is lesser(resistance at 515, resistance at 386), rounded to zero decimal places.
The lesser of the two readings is 370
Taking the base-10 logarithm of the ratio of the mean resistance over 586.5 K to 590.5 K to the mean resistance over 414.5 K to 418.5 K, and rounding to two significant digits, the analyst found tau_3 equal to -0.075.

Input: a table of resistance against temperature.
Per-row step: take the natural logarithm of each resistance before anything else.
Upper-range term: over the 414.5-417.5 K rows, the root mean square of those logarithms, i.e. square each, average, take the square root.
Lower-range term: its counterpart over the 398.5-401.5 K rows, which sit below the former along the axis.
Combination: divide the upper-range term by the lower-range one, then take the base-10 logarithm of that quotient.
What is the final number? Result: -0.0020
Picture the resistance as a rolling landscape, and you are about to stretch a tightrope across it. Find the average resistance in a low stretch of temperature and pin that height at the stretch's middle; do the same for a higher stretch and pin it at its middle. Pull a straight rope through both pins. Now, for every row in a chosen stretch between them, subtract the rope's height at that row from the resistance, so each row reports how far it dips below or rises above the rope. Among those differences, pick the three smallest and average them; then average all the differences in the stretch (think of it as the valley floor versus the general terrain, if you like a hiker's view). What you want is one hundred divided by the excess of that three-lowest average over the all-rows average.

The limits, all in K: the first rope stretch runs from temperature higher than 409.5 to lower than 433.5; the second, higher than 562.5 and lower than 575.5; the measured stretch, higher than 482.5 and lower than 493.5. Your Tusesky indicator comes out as -4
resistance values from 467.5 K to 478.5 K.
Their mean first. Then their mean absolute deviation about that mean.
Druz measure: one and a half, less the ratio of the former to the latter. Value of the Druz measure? -116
